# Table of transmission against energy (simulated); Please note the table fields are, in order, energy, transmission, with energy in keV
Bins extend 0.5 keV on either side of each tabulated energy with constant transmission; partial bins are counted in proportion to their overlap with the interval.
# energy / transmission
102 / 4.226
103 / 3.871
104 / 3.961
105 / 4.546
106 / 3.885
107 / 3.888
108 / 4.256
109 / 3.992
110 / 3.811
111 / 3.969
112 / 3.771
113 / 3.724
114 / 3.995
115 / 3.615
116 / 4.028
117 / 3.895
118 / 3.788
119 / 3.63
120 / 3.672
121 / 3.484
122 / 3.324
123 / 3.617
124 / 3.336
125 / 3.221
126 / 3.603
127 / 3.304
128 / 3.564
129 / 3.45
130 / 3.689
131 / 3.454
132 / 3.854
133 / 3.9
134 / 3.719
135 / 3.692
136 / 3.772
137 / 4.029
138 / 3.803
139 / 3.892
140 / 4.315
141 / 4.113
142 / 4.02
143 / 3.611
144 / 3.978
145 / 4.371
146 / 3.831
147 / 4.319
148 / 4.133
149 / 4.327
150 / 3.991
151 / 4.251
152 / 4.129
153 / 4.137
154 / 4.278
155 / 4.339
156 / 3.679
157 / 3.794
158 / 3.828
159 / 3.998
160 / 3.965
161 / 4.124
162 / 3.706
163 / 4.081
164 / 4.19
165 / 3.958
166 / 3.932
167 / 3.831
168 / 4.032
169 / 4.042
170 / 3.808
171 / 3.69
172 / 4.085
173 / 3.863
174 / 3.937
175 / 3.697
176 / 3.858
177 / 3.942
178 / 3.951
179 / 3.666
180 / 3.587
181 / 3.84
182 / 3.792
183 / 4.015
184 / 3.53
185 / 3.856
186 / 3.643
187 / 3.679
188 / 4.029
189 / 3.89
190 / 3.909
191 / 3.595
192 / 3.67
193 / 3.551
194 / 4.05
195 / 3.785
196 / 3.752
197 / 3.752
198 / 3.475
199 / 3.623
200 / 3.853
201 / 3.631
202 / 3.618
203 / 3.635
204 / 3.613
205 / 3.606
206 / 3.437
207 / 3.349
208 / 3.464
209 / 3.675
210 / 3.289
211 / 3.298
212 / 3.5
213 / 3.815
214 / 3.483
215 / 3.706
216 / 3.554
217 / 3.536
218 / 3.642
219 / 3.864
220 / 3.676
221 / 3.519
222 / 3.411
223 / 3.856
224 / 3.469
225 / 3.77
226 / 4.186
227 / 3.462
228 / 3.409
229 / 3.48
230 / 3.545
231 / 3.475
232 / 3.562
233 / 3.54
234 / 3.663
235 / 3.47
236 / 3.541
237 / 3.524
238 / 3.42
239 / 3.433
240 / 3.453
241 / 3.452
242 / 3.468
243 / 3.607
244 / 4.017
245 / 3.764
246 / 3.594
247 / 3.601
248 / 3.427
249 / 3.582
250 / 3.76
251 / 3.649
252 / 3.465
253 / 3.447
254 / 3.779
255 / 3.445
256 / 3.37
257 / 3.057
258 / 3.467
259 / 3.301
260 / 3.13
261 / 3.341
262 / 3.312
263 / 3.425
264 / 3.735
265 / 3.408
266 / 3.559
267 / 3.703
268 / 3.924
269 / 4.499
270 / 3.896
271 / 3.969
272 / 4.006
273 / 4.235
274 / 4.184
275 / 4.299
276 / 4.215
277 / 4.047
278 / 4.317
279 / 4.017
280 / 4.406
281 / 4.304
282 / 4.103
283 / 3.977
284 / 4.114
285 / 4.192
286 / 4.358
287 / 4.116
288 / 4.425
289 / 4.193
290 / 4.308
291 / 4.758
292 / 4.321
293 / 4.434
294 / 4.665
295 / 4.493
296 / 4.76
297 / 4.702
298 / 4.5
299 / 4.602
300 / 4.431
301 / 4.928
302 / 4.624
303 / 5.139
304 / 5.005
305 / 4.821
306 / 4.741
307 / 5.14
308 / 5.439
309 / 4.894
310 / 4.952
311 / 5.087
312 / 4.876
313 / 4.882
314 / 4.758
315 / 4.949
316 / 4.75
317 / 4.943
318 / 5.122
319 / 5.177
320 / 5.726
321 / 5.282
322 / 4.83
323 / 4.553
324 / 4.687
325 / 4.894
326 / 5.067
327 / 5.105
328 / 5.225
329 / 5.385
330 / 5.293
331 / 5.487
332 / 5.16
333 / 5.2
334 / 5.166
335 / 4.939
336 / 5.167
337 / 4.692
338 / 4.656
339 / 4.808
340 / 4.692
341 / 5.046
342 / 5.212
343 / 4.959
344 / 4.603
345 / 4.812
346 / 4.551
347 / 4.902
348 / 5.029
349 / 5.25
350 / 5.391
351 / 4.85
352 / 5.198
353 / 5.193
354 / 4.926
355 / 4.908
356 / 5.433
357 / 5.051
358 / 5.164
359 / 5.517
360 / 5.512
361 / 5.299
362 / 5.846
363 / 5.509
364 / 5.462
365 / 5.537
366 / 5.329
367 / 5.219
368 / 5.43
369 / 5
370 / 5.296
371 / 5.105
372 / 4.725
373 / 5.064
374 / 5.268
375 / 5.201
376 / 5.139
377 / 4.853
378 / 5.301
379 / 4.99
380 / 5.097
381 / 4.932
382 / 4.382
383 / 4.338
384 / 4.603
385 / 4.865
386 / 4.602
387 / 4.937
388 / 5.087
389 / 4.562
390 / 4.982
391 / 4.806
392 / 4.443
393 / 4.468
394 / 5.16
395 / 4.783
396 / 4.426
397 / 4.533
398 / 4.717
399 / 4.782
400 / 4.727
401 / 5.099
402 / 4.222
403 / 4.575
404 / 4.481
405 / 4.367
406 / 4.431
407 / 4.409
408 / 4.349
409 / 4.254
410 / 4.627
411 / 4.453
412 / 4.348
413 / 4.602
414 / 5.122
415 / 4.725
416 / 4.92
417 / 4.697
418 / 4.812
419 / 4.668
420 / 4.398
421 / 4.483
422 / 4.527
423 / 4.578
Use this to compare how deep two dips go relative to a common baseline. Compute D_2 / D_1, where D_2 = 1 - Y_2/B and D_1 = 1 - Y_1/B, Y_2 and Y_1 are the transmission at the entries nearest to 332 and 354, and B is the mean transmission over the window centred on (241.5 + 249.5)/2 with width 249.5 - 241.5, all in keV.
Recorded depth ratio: 1.2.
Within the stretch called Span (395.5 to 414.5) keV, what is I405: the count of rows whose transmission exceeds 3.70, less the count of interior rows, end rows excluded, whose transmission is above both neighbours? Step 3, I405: 14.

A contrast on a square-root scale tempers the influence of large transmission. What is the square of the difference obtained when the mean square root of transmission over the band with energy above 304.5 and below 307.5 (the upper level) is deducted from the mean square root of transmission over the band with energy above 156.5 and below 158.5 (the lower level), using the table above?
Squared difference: 0.07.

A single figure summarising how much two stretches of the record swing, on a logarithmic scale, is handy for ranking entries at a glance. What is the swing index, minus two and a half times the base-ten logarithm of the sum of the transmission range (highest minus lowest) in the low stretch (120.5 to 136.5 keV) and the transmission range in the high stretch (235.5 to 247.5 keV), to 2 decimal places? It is -0.26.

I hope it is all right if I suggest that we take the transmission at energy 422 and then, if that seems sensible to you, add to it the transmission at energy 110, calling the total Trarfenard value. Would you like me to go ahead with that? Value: 8.3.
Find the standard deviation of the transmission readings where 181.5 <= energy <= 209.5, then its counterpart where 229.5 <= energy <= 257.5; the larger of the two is 0.18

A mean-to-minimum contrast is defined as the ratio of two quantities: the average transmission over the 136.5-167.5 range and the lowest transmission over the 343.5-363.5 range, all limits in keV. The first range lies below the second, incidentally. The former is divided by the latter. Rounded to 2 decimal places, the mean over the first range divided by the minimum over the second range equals 0.89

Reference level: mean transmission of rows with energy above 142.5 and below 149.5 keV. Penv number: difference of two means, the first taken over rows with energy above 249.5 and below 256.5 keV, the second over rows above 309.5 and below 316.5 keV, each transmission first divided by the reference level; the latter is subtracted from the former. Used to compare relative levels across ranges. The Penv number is -0.33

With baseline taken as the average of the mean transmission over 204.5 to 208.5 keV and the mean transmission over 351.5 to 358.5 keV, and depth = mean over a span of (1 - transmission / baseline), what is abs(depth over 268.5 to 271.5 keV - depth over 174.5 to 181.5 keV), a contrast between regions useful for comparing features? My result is 0.08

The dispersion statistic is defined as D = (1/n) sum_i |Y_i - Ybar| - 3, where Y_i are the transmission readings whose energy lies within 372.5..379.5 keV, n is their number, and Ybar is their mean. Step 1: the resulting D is -2.87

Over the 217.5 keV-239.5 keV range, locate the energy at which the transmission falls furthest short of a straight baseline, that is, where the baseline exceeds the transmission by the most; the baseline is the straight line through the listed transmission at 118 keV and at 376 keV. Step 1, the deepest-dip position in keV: 238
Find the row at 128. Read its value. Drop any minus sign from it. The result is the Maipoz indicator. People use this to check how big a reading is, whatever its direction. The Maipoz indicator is 3.56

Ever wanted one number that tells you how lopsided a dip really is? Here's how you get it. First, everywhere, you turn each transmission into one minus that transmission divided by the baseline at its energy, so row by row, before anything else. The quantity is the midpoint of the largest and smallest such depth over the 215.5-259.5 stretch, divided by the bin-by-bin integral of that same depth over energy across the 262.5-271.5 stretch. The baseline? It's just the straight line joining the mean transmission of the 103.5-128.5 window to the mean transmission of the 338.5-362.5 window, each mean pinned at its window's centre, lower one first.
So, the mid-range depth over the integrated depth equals 0.12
